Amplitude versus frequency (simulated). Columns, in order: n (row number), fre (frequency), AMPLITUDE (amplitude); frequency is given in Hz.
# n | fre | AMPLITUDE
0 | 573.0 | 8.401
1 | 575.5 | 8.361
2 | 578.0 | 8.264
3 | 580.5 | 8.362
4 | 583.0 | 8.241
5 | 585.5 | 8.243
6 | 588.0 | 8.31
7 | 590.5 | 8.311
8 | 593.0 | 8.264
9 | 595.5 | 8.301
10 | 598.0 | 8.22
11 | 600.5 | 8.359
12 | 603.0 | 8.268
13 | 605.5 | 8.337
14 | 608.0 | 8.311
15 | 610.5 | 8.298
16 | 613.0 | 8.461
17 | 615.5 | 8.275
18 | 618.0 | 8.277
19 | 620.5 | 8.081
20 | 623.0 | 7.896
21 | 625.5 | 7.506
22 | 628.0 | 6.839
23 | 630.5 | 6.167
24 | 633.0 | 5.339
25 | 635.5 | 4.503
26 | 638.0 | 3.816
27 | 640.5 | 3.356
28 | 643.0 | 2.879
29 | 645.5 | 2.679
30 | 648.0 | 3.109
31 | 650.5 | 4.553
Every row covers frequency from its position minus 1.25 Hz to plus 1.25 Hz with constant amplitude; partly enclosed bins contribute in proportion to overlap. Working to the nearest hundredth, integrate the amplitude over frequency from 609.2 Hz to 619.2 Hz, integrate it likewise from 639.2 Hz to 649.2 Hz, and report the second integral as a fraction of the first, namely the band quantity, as 0.36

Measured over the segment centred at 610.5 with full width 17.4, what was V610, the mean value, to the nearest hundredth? 8.32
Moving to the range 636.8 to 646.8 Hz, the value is 3.18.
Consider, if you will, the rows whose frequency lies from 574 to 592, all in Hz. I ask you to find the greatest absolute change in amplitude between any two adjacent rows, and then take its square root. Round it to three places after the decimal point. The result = 0.348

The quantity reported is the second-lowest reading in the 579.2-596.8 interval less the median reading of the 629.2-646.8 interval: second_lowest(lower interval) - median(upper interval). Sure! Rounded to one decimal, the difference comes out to 4.4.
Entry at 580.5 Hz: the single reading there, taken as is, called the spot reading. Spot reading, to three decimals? 8.362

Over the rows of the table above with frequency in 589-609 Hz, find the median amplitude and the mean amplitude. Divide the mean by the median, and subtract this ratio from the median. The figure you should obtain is 7.3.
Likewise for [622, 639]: 5.2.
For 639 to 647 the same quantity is 1.8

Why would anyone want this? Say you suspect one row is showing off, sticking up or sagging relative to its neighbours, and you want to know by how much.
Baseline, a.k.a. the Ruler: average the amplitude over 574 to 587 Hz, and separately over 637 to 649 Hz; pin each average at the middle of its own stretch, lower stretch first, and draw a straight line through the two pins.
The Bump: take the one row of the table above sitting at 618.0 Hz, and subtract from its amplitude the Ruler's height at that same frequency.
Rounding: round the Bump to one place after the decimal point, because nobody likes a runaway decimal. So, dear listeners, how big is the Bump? 3.1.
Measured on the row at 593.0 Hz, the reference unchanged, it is 1.0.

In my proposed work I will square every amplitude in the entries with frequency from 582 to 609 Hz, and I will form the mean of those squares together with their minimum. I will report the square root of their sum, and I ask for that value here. 11.7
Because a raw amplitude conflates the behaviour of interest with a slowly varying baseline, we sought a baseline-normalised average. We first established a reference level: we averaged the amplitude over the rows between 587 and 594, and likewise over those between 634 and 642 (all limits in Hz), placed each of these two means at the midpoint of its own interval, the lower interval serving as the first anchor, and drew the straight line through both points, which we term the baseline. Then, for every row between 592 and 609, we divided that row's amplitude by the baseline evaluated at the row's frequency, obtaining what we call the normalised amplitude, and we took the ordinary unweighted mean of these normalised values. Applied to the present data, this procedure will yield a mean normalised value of 1.13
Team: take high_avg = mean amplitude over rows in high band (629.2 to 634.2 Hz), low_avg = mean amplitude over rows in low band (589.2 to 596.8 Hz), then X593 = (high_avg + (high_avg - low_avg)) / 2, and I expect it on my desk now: 1.6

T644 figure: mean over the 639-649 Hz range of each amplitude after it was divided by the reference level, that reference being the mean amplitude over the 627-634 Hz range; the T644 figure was 0.49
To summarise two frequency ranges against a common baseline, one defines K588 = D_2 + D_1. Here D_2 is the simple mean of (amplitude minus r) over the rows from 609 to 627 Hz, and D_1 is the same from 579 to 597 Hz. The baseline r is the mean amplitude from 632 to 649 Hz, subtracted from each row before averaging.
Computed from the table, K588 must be 9.1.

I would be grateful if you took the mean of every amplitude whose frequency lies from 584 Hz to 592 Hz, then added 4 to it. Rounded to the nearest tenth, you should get 12.3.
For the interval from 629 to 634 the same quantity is 9.8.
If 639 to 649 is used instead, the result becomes 7.0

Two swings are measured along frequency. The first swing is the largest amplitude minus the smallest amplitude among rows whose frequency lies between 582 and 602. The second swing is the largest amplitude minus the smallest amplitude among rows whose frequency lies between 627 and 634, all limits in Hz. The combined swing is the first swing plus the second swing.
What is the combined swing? 1.6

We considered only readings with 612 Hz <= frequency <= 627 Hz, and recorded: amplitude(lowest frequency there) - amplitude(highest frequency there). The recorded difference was 1.0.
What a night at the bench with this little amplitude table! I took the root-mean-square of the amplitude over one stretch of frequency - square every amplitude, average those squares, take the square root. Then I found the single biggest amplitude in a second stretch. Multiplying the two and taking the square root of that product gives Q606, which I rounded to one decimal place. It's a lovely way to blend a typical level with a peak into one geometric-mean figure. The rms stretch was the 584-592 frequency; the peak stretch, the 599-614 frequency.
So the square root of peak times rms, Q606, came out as 8.4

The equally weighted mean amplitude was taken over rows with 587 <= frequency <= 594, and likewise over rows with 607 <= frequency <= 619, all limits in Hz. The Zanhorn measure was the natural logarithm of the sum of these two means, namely 2.81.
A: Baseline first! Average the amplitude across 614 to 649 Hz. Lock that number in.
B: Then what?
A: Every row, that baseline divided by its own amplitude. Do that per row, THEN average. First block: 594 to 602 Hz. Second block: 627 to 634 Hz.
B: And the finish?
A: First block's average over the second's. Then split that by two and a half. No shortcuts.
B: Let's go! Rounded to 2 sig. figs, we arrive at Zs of 0.29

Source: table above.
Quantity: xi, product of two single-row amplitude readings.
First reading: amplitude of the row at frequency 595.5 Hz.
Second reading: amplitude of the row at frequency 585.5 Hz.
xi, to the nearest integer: 68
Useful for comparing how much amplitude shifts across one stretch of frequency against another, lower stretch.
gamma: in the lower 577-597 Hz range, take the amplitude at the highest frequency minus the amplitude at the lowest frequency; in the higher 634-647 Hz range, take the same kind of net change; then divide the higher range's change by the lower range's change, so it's -49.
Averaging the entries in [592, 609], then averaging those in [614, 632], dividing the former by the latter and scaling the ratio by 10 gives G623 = 11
